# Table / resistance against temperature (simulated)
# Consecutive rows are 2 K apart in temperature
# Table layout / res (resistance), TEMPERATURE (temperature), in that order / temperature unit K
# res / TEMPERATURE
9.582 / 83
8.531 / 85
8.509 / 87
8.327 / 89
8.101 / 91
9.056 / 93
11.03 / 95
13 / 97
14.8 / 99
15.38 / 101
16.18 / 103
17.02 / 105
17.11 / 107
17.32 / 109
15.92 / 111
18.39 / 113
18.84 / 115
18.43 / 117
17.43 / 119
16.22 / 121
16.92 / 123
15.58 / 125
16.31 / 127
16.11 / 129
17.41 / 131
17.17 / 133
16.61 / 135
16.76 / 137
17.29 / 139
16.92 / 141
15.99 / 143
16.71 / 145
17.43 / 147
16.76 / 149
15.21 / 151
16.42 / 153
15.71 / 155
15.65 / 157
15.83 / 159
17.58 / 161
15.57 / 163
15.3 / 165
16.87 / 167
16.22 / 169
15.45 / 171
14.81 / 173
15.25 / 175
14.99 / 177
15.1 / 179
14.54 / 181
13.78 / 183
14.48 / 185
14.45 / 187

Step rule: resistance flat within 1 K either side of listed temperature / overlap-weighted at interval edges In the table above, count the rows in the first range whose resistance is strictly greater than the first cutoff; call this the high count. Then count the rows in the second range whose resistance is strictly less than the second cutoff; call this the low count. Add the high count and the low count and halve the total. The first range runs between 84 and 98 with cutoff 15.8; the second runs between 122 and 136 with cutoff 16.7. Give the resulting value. 2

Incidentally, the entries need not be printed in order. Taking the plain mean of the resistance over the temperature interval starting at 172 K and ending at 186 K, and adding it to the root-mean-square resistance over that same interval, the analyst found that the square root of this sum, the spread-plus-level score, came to 5.42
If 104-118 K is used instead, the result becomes 5.93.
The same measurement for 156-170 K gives 5.68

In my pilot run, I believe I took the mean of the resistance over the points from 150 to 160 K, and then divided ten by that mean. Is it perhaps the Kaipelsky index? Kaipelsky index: 0.634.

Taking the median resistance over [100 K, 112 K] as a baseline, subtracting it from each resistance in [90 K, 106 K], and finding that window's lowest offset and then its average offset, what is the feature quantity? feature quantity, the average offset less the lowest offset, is 4.97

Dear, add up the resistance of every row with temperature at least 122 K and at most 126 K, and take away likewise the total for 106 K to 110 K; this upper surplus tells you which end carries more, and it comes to -1.9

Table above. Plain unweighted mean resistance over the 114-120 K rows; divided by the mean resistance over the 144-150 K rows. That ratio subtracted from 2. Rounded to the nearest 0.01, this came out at 0.93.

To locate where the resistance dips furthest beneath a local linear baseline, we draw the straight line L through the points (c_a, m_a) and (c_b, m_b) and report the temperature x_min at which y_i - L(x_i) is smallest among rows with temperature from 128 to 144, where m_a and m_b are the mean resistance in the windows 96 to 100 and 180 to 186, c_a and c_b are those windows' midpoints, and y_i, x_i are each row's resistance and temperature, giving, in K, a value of 143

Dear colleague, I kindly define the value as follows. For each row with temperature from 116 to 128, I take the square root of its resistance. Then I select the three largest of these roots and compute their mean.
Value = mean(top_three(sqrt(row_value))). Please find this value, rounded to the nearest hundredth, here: 4.19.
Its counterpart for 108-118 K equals 4.31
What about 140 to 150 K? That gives 4.13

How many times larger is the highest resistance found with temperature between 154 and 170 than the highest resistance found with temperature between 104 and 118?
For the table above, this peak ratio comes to 0.93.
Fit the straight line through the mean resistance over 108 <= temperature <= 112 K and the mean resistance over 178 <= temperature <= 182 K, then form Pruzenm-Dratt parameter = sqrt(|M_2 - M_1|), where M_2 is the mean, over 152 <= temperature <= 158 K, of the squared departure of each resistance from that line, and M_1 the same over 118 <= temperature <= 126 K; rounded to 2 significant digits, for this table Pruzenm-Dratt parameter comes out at 0.41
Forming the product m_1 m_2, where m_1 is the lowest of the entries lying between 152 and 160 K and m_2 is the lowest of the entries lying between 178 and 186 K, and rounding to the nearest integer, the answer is 216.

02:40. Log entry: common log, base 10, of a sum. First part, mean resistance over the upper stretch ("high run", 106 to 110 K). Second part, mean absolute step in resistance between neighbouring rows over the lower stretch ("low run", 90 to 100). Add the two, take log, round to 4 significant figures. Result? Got 1.276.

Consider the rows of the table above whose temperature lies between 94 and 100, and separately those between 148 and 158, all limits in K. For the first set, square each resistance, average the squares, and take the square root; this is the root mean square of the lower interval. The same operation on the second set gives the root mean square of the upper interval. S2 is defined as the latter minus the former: 3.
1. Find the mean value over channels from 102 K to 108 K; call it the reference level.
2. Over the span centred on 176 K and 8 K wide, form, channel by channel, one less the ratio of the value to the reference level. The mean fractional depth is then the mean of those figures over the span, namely 0.10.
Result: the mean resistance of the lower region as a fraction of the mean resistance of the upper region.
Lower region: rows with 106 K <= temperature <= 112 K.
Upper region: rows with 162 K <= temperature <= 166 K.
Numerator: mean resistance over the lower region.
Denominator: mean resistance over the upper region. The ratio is 1.09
